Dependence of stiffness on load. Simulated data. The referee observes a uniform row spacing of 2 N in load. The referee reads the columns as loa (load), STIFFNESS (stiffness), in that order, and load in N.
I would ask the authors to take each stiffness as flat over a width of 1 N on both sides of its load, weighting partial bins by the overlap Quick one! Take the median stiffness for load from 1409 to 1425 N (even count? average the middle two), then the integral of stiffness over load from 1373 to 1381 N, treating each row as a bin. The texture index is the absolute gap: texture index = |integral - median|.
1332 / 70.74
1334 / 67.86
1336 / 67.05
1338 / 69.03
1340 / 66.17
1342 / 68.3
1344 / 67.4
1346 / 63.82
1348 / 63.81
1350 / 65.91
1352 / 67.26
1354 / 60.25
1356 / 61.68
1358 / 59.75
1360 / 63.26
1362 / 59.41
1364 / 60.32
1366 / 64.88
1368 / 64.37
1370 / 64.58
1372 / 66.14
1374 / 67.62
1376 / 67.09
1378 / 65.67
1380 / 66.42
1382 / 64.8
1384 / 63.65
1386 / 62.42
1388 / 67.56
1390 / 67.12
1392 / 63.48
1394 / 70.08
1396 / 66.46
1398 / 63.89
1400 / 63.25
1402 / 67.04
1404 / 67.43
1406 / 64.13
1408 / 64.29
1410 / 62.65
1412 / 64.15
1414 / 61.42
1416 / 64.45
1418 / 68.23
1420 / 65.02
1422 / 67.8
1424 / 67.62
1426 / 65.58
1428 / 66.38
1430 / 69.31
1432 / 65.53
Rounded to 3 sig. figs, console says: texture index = 469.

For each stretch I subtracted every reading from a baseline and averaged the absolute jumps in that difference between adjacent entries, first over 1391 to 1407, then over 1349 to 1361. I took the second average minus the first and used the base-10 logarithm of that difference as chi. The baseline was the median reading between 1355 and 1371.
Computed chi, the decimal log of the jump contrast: -1.2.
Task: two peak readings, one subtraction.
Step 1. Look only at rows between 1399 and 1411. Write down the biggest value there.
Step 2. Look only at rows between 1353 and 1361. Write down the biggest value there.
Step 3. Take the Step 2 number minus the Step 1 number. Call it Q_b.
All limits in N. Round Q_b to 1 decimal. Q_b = -4.2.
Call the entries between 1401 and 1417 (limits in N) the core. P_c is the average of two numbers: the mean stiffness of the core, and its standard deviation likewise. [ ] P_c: 33.2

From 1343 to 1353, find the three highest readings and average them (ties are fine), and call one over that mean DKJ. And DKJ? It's 0.0150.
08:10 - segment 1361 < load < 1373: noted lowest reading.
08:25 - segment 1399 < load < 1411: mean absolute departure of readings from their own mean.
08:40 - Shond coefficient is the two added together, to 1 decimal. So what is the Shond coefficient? 61.0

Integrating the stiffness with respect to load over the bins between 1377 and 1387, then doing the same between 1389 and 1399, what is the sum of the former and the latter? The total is 1308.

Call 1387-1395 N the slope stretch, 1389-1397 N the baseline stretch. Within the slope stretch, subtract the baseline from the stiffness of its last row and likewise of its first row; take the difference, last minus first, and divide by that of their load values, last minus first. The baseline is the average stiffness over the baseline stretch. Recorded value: 0.42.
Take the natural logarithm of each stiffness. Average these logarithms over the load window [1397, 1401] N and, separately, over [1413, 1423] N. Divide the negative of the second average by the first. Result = -1.01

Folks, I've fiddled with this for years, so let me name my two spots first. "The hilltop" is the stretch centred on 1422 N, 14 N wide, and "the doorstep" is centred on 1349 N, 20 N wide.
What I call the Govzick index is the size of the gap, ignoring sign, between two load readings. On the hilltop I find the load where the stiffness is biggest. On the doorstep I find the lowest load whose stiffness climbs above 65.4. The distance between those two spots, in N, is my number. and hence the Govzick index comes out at 78 N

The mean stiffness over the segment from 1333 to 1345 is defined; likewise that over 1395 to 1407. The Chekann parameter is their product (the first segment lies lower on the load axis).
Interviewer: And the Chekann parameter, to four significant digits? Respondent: 4421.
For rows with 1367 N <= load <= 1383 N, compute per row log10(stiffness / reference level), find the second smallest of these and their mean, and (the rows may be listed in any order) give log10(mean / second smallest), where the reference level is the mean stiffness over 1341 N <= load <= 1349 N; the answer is -2.3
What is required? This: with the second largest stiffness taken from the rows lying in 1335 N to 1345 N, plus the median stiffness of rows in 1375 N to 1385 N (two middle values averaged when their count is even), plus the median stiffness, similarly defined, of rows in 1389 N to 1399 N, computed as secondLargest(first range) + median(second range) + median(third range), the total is 200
